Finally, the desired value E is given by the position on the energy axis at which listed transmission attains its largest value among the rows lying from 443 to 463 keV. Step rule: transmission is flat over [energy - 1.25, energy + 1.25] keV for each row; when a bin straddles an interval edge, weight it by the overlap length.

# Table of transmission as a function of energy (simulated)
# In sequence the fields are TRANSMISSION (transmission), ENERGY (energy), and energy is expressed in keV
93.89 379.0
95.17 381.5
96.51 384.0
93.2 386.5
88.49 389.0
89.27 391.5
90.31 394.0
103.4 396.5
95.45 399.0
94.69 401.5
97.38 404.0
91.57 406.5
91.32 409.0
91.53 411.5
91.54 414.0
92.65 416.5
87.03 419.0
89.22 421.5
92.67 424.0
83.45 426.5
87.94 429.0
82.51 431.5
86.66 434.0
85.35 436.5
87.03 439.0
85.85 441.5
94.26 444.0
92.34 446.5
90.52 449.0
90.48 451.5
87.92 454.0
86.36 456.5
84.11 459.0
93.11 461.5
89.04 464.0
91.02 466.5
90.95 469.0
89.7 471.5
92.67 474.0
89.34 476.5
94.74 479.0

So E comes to 444.0 keV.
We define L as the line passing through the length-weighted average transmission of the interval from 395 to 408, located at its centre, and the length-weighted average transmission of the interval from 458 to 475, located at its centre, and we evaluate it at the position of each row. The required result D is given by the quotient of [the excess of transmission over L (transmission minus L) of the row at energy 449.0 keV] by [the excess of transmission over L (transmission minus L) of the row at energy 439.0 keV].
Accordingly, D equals 0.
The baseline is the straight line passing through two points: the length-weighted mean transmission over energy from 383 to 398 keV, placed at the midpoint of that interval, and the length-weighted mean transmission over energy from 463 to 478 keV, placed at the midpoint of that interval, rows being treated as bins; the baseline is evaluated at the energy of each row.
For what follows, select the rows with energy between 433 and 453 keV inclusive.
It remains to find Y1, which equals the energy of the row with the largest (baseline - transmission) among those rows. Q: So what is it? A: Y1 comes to 436.5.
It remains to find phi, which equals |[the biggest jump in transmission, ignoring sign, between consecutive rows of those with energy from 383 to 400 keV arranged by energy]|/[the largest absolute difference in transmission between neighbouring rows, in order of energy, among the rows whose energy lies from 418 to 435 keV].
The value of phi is 1.4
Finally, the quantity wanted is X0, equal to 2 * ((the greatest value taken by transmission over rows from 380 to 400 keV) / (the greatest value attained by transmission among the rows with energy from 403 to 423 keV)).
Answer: 2.12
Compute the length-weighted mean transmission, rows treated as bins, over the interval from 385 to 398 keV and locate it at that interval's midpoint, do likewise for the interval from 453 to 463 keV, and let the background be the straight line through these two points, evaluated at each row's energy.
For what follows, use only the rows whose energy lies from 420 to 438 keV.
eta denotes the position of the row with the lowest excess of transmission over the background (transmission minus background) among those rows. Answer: 431.5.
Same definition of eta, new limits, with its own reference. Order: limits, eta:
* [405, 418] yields 409.0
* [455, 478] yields 459.0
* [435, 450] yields 436.5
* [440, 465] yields 459.0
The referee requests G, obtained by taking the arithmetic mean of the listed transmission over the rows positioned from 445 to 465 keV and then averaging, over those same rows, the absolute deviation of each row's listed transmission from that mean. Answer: 2.38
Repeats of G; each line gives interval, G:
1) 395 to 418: 2.97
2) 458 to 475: 2.12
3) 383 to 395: 2.64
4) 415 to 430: 2.69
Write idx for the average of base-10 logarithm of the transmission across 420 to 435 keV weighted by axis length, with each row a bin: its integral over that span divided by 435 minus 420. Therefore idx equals 1.940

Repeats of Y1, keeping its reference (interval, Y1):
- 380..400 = 389.0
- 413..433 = 431.5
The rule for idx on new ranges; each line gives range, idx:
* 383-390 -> 1.967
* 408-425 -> 1.958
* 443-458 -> 1.955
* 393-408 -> 1.980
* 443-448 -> 1.969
